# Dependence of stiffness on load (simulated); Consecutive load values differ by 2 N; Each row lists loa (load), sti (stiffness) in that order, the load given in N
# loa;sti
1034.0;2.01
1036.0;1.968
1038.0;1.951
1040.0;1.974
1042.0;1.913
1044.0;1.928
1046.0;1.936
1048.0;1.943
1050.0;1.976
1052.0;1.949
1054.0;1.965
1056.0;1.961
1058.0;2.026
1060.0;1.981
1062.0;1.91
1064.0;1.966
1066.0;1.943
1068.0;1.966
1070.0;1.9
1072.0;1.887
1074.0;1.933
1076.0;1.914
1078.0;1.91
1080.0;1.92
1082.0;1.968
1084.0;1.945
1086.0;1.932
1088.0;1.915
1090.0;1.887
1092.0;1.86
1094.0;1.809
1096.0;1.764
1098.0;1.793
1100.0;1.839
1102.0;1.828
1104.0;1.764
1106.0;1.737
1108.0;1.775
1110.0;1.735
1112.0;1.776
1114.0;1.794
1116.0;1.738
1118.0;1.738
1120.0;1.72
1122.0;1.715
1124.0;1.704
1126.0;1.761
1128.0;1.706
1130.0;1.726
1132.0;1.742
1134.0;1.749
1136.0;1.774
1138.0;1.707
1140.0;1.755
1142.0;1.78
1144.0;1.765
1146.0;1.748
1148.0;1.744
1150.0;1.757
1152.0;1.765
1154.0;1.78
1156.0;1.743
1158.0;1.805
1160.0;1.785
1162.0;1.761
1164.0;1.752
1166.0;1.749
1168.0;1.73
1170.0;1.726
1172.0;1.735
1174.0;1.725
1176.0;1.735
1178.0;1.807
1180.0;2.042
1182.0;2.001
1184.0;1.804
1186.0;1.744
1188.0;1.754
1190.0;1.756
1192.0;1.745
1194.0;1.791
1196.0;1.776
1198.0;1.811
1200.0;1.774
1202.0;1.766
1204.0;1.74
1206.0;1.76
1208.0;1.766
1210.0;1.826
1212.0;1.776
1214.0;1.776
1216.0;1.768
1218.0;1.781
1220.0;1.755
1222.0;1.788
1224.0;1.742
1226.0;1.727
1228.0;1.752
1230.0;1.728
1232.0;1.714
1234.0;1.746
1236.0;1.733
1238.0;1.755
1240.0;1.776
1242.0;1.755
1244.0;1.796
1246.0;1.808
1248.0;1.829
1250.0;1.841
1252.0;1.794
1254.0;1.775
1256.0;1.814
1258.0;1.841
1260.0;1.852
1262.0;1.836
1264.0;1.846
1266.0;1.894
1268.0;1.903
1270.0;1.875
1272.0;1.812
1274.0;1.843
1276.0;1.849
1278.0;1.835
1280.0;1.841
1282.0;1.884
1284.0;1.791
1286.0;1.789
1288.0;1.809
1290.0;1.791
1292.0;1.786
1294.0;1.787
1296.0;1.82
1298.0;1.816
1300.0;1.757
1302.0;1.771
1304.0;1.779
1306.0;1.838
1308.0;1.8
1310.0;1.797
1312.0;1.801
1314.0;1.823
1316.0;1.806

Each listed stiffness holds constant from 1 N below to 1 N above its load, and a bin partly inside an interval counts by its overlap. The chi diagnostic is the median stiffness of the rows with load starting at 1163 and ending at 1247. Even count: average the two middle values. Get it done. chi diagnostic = 1.76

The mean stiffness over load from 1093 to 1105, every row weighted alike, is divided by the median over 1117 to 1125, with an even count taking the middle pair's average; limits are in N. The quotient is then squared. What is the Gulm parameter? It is 1.10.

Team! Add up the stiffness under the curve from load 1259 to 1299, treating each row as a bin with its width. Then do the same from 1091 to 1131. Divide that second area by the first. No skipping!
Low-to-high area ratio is 0.96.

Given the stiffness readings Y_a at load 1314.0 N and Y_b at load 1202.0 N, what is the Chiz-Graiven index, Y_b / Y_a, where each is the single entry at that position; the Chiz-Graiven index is 0.97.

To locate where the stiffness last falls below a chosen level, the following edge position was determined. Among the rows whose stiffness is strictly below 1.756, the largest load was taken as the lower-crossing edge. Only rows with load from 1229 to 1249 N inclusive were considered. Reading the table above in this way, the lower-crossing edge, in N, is 1242.0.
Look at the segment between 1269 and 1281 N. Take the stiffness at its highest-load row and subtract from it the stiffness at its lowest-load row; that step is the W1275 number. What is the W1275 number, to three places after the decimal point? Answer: -0.034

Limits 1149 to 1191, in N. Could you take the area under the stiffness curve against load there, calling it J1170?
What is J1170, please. 75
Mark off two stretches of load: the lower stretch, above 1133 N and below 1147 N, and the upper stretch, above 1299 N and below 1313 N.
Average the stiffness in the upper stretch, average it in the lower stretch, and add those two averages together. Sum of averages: 3.55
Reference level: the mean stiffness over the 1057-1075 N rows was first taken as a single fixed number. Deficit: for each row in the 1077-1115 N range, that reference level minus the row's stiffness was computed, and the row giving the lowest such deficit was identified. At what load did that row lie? 1082.0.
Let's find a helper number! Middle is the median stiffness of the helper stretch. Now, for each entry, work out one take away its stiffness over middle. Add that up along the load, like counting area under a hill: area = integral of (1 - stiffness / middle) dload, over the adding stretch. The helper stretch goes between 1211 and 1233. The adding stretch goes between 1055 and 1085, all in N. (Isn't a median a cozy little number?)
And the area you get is -3.2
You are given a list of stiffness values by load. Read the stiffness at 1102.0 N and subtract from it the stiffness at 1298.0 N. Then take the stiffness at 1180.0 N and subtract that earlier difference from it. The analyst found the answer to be 2.03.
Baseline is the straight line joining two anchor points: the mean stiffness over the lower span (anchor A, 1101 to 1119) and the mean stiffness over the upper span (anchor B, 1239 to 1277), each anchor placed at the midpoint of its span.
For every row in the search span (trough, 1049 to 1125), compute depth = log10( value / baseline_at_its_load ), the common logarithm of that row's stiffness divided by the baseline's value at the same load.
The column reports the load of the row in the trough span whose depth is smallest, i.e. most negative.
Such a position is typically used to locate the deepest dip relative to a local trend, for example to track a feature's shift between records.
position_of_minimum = 1124.0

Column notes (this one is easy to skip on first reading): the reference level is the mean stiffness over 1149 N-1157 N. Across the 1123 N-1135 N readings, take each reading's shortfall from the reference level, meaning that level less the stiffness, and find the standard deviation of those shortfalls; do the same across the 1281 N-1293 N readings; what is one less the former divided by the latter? 0.38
